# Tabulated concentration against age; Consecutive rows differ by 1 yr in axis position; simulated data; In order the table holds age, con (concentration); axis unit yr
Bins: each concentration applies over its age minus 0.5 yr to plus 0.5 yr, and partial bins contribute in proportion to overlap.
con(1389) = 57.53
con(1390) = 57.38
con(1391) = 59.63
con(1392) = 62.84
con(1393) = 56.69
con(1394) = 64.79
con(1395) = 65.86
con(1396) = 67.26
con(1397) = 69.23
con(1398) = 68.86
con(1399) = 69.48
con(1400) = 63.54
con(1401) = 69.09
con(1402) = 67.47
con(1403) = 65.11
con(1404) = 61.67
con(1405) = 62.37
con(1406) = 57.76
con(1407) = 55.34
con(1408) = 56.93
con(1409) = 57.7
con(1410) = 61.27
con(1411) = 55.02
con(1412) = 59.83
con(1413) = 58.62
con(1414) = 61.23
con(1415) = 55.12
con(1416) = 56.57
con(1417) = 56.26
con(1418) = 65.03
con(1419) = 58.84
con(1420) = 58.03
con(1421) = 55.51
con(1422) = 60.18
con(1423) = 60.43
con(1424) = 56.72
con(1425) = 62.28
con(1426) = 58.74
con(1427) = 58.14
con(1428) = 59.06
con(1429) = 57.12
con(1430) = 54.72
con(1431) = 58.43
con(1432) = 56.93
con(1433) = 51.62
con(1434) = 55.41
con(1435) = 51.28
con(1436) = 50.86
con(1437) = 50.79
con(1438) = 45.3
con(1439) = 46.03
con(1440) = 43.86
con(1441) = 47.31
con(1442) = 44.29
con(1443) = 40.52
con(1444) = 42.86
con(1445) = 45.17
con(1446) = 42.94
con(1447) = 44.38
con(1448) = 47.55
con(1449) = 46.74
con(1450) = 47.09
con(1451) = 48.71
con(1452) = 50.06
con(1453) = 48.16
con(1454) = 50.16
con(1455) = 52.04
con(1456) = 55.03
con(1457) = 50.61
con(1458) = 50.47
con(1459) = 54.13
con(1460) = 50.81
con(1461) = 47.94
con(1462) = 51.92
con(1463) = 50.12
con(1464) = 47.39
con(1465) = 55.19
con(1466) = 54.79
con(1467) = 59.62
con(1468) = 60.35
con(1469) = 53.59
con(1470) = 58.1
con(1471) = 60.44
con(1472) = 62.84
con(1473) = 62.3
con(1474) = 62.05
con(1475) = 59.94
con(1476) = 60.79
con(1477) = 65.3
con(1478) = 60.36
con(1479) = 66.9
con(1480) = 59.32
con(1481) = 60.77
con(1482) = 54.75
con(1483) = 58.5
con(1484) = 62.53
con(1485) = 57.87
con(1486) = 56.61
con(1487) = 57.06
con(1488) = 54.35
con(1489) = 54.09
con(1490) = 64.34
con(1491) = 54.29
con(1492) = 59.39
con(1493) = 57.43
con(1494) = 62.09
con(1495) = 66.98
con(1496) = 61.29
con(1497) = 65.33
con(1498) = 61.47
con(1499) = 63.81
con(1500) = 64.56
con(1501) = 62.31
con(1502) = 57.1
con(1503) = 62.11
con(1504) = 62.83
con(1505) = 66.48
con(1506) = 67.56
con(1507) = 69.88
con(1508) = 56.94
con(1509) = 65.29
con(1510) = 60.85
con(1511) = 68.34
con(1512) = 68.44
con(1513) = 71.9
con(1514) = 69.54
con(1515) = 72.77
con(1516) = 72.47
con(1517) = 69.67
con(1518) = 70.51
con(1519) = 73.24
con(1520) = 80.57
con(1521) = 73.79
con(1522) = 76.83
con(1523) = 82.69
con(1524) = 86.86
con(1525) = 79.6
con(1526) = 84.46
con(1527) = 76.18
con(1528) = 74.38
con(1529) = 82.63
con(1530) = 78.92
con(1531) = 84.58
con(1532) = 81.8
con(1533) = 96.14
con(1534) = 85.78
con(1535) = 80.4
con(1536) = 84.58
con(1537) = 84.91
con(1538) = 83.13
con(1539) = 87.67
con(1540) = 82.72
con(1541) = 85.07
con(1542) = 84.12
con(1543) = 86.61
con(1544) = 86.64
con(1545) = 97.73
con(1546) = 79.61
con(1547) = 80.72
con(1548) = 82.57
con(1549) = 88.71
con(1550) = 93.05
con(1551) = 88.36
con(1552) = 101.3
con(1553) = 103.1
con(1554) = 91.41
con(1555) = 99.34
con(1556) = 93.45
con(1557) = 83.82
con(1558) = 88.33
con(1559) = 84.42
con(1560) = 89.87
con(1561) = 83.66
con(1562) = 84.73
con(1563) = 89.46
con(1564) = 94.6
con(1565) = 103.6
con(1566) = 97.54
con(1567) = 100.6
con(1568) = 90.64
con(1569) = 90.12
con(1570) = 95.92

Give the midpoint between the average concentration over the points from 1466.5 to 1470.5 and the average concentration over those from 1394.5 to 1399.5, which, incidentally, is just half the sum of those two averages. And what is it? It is 63.0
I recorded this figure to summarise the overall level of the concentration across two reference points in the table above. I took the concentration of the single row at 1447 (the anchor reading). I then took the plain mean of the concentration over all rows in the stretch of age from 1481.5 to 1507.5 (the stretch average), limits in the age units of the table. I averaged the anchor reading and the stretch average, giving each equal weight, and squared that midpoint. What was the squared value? 2774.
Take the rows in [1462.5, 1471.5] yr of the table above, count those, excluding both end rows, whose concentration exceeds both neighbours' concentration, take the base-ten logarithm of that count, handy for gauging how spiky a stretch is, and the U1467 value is 0.30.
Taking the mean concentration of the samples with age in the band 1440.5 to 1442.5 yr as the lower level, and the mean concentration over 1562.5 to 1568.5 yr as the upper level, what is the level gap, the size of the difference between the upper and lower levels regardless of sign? 50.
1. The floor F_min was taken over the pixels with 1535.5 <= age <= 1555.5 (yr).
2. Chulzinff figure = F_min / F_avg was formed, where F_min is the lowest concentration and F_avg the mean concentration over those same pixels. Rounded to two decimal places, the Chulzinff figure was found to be 0.90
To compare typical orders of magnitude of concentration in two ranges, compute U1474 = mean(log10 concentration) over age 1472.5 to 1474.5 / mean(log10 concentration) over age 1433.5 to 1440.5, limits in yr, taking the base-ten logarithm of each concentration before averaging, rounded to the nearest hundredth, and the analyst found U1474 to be 1.06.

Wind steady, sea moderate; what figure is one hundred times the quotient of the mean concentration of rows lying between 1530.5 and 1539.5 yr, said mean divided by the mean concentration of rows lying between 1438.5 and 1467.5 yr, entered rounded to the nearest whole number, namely 175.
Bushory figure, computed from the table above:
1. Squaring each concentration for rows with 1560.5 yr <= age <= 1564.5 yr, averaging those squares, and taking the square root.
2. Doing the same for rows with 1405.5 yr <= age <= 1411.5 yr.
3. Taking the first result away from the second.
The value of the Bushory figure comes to -31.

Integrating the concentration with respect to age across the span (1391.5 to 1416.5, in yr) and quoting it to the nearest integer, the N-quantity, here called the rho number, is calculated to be 1550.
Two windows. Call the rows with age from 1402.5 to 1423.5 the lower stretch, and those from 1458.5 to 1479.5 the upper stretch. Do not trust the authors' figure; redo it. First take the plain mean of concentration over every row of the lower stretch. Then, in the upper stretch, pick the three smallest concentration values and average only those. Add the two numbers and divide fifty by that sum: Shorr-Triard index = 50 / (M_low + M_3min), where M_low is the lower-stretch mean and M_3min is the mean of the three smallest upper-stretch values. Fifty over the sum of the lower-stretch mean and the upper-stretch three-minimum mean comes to 0.47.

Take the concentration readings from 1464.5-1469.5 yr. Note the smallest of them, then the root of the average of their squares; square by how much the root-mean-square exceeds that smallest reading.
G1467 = 10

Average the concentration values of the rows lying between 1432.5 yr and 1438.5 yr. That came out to 50.9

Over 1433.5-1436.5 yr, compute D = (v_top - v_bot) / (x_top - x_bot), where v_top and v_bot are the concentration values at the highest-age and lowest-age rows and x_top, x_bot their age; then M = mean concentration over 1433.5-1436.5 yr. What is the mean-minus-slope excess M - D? 55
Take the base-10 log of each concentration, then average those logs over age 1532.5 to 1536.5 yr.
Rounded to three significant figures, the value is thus 1.94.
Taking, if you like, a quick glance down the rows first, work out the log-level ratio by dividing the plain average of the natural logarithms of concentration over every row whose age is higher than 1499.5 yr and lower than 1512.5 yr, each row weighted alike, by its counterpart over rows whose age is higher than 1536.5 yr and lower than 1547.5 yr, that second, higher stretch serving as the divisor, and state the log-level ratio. 0.935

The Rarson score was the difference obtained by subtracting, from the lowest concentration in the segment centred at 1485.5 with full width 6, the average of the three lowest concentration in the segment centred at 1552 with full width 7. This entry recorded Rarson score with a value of -35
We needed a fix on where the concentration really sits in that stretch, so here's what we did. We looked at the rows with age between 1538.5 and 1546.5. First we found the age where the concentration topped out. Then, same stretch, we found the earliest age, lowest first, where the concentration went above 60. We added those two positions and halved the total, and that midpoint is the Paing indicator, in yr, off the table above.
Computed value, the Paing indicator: 1542.0 yr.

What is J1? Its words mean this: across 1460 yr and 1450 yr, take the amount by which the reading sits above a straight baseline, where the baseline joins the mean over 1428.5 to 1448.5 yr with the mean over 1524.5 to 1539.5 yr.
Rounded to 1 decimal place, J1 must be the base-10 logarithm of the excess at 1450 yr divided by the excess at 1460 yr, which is 0.0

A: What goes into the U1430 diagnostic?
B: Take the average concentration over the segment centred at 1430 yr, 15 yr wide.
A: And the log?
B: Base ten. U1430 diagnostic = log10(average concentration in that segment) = 1.75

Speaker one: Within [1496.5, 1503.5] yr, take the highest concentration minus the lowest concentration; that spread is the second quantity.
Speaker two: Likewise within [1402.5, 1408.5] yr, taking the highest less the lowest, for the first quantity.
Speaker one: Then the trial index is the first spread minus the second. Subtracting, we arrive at 2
